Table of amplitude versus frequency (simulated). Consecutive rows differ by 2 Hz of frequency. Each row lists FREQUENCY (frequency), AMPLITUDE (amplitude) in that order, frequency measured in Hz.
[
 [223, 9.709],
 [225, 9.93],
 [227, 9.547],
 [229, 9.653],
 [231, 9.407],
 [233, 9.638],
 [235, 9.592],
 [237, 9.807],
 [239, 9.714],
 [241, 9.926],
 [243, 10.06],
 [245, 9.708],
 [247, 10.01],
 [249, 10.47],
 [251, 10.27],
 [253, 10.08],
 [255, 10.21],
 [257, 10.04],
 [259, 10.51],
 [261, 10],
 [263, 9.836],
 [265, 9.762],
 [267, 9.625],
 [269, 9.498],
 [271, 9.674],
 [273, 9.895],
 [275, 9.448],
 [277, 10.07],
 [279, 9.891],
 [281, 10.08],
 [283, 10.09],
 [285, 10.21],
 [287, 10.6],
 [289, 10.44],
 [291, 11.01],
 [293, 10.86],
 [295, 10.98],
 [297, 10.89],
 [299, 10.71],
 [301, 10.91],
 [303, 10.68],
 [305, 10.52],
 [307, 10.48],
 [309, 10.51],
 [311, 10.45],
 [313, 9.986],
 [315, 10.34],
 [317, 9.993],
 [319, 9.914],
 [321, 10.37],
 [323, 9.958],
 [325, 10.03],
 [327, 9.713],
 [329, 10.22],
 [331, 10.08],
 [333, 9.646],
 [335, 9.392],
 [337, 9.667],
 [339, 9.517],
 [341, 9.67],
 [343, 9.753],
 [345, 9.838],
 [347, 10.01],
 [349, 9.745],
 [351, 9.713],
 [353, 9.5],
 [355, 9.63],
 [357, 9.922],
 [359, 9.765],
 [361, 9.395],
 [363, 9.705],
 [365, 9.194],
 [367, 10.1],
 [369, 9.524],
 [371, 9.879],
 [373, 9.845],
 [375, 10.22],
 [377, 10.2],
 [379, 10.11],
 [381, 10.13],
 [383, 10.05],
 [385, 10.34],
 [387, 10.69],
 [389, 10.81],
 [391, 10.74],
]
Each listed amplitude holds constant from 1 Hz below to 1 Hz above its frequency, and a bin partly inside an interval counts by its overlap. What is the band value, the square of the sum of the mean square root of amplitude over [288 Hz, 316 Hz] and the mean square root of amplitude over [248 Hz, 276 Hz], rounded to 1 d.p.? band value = 41.1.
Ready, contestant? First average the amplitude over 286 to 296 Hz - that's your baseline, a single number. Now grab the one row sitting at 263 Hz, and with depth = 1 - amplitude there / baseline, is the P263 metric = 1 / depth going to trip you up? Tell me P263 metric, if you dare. 11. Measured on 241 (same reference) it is 13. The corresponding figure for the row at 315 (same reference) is 25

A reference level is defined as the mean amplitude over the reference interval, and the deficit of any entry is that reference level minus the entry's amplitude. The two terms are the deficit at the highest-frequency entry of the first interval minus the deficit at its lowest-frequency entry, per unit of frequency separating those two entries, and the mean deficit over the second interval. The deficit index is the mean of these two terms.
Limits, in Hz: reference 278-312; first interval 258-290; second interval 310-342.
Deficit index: 0.31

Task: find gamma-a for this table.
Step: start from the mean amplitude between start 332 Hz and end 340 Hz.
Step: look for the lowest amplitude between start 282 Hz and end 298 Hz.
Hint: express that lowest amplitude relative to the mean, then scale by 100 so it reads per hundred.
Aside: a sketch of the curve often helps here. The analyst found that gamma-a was 106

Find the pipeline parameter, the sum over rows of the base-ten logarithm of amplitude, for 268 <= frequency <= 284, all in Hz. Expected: 7.94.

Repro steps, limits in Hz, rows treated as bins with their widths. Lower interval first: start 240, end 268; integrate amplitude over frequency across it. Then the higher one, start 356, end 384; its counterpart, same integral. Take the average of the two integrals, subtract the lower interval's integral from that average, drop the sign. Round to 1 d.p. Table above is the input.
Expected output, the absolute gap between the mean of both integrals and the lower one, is 2.5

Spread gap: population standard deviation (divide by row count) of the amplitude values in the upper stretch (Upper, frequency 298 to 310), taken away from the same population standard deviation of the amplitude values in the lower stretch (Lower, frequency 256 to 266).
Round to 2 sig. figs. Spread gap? 0.11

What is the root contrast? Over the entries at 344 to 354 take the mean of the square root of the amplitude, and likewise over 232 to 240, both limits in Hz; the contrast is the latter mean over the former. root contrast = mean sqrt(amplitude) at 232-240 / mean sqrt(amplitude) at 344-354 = 1.00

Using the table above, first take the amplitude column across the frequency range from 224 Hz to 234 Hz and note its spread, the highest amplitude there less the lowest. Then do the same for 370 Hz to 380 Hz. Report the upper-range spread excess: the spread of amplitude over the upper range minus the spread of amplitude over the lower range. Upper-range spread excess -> -0.15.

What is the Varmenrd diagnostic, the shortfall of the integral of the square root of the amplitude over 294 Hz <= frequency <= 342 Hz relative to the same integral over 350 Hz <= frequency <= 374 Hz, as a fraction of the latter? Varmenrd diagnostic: -1.1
